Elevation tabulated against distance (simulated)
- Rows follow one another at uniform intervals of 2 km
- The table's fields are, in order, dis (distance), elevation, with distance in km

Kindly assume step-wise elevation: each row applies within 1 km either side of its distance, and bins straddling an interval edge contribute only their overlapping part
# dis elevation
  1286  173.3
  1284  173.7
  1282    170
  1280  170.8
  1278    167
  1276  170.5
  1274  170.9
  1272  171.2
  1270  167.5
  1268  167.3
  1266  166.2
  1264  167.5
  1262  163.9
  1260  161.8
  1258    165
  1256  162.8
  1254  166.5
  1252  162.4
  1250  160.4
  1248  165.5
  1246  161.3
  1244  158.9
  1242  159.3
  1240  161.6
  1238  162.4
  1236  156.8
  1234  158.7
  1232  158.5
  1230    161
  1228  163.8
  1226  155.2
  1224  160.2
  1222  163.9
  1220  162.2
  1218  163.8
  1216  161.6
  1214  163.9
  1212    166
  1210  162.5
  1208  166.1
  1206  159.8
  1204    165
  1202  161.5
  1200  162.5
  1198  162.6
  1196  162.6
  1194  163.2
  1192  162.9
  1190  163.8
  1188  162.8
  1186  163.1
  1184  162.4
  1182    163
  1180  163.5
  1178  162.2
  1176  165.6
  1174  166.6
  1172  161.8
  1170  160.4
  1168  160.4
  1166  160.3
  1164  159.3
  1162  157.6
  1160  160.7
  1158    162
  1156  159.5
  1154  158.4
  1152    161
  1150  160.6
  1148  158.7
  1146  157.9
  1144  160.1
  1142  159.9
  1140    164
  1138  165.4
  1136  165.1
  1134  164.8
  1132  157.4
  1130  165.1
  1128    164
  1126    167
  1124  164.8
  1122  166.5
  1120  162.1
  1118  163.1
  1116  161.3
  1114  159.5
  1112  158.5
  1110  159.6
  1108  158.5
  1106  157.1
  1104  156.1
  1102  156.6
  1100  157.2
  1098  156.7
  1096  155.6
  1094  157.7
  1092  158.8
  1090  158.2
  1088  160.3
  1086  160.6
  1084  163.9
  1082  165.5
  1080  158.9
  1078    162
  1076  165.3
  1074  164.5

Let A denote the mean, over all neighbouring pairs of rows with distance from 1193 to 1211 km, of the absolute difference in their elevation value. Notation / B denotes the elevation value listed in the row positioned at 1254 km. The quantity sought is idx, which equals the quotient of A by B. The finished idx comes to 0.0152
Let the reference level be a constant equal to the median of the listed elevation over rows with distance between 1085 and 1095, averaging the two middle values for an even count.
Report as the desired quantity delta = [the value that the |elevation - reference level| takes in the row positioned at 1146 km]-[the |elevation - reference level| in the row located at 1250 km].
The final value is -1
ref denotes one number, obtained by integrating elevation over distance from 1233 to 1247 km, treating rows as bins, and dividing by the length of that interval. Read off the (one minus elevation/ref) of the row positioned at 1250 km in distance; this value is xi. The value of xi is -0.003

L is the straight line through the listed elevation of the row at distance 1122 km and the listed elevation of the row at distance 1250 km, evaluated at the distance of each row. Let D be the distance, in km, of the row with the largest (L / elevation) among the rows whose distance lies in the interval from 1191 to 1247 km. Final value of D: 1226 km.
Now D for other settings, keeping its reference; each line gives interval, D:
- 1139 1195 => 1146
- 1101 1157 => 1104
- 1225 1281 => 1226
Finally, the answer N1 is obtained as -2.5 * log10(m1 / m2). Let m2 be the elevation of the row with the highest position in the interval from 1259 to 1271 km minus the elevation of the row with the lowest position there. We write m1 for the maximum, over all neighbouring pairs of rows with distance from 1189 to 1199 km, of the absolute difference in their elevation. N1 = 2.0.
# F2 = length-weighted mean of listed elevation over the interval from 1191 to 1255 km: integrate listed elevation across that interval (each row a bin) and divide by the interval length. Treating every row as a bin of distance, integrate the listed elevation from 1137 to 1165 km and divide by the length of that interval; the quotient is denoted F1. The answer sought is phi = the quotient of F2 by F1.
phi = 1.01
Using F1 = 160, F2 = 162.0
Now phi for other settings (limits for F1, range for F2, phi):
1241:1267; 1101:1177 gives 0.99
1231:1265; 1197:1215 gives 1.01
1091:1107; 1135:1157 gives 1.03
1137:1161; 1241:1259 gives 1.01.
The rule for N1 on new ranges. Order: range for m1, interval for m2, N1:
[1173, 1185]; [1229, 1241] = -1.9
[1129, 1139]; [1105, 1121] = -0.5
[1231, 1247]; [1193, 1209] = -0.7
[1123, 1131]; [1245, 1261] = -1.9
